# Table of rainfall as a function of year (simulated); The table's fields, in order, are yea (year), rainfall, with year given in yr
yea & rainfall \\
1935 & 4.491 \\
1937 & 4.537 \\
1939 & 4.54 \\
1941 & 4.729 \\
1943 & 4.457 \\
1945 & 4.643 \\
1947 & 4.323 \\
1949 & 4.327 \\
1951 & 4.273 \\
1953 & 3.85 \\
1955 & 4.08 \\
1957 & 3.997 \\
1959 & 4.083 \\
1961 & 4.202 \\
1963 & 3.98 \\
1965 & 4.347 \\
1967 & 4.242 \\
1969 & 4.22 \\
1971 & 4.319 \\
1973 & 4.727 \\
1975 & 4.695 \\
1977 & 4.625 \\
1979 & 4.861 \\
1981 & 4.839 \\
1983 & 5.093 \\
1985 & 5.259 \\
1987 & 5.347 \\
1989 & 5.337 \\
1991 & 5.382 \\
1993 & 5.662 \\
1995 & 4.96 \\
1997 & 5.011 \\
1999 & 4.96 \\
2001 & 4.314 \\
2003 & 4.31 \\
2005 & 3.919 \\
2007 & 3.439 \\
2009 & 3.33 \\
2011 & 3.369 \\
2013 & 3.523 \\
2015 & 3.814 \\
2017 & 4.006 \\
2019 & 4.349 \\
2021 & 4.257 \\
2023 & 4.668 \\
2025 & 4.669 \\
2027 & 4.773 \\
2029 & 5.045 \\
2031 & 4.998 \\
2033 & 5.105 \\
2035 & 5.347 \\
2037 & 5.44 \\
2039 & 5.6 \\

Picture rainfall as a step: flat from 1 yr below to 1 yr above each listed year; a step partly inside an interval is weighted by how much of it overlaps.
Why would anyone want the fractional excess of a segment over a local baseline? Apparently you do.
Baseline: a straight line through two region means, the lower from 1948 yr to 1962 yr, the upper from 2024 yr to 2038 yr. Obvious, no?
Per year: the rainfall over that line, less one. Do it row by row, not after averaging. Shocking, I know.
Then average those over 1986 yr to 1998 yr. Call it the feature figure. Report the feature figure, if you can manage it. 0.16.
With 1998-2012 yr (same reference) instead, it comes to -0.16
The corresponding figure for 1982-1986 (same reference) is 0.16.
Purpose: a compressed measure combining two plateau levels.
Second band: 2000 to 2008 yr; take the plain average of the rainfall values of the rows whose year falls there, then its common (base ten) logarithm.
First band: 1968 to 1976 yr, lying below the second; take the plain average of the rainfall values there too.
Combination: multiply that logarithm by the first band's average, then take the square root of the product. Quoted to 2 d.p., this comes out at 1.64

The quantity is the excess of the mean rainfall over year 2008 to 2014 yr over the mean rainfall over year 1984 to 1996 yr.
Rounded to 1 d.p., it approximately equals -1.9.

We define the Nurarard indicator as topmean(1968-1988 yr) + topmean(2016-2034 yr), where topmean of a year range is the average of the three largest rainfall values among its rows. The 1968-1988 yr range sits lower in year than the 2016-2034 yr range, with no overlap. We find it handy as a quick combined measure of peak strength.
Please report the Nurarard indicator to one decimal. 10.3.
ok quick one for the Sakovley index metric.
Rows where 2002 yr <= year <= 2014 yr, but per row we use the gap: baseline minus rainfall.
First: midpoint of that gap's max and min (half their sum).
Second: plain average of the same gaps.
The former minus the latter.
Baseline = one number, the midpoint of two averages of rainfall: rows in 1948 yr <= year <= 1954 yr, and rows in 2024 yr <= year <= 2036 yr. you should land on -0.17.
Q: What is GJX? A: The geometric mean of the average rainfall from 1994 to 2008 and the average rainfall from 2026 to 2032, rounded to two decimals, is 4.67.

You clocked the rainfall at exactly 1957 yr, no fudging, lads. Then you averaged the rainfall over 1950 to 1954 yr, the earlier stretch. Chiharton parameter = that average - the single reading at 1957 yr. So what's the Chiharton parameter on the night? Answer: 0.1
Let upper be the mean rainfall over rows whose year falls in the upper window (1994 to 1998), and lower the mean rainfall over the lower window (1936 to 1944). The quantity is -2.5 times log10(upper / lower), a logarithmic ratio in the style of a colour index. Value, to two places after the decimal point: -0.10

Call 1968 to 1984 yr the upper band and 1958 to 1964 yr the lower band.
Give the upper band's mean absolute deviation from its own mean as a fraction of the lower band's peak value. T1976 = 0.051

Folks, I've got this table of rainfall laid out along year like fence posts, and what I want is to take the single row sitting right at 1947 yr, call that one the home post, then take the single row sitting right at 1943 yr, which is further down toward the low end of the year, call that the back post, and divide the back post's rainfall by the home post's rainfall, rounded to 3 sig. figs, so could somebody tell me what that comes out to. 1.03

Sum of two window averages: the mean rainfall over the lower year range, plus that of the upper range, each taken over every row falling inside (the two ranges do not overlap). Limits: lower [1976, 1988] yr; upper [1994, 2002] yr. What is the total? 9.8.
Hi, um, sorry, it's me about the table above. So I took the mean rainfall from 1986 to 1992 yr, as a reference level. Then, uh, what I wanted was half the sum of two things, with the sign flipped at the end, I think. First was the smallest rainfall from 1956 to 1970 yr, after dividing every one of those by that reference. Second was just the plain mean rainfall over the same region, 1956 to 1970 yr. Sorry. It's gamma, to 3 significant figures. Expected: -2.45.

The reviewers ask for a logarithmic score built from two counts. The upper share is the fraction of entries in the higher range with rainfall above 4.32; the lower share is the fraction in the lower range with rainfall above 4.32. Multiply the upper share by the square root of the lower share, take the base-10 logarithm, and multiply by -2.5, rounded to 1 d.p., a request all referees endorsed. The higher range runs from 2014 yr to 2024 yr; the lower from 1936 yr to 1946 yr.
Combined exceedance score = 1.0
